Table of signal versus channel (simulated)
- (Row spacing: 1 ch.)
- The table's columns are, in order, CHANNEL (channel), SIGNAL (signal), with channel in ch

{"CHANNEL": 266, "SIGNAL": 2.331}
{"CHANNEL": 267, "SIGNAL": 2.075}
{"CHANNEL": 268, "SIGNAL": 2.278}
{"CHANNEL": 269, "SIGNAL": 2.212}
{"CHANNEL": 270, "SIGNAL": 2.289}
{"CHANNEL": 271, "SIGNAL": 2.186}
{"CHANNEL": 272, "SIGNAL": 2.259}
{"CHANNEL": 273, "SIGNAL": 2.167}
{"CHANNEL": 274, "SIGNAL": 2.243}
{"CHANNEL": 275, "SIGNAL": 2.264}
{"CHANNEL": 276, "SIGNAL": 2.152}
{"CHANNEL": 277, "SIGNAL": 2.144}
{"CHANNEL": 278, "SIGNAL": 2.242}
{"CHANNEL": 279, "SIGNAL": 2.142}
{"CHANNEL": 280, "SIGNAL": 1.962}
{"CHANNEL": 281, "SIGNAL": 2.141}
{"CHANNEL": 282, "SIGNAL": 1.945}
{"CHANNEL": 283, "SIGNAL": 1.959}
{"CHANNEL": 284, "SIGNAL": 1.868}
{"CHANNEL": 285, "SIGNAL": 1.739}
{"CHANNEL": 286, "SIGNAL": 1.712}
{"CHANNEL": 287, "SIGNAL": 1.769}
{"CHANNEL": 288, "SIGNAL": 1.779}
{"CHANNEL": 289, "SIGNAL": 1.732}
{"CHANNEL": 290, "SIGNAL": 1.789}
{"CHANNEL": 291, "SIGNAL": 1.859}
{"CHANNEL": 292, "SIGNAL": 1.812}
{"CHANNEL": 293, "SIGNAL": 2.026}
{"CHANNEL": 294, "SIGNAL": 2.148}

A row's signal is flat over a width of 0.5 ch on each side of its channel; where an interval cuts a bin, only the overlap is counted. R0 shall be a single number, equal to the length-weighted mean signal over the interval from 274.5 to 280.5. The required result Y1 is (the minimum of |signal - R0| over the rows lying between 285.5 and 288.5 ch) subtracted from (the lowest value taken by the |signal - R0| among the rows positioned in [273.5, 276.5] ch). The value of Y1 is -0.4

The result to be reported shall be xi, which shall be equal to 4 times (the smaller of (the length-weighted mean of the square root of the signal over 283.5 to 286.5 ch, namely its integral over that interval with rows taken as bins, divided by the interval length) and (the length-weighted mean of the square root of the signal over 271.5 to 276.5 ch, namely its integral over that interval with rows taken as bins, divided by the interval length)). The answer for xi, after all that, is 5.33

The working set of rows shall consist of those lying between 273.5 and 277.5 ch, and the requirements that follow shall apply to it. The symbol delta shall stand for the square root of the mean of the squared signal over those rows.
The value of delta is 2.20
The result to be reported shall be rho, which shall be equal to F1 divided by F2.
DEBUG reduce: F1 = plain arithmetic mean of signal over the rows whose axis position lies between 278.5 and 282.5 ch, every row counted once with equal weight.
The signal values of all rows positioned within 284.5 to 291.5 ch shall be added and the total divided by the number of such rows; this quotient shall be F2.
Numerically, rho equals 1.16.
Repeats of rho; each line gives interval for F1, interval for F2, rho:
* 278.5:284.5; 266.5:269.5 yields 0.92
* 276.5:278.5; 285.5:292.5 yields 1.23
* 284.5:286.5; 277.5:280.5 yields 0.82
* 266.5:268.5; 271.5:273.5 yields 0.98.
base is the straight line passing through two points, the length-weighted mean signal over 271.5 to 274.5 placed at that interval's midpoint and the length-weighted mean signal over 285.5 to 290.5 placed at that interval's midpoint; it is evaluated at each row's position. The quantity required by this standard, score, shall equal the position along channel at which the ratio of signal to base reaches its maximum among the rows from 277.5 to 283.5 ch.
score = 281 ch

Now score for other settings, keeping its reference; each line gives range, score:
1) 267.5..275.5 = 275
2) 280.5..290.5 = 281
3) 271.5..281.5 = 281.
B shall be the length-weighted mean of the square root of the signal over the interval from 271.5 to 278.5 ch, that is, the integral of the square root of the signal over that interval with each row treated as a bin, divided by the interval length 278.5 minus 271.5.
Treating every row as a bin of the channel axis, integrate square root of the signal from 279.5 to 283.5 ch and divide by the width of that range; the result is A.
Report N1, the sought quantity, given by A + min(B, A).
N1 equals 2.829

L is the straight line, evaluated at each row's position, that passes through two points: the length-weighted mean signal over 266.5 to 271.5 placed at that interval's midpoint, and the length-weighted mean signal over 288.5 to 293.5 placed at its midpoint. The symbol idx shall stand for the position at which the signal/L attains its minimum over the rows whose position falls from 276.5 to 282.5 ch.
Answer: 280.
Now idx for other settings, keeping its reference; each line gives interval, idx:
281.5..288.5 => 286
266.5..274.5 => 267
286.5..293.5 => 289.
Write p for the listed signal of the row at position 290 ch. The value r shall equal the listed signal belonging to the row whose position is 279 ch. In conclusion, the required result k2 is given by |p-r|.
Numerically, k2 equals 0.35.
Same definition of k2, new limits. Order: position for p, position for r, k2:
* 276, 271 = 0.03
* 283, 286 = 0.25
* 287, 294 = 0.38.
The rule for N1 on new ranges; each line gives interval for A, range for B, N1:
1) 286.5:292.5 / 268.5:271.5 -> 2.676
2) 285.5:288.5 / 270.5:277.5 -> 2.648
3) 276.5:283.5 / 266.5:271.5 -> 2.881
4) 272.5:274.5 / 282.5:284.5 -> 2.868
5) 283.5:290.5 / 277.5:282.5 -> 2.660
